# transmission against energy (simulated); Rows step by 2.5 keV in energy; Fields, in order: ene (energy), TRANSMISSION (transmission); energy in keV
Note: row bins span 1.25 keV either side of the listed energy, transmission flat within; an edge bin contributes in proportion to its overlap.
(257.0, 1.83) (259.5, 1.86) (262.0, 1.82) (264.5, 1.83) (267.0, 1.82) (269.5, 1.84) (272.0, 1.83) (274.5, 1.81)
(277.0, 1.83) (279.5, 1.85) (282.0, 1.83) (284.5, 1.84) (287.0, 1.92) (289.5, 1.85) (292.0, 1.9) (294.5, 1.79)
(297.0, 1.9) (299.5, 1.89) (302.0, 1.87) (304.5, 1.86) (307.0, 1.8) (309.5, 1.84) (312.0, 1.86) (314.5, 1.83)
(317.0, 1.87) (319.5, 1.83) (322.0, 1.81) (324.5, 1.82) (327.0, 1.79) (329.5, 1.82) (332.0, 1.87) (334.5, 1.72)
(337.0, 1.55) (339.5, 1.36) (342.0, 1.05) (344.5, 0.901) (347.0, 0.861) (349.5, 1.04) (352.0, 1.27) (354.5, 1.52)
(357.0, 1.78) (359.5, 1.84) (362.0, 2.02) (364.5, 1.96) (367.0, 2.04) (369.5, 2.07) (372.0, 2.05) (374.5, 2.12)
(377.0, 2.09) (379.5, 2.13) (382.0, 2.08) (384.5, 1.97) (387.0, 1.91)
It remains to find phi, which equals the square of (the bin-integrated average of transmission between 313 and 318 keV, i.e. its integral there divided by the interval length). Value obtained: 3.42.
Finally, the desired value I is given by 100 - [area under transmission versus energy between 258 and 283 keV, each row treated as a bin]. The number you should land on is 54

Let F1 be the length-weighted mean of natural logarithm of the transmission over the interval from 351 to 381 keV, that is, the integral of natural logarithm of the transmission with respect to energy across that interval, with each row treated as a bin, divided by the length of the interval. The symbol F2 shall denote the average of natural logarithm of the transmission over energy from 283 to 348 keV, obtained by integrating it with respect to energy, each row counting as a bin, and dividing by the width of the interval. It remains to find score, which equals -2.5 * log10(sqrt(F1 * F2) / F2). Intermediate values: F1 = 0.639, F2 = 0.517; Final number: -0.12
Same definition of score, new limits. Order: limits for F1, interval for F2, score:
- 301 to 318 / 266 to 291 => 0.00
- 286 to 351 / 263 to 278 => 0.11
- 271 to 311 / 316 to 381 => -0.11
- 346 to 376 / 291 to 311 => 0.11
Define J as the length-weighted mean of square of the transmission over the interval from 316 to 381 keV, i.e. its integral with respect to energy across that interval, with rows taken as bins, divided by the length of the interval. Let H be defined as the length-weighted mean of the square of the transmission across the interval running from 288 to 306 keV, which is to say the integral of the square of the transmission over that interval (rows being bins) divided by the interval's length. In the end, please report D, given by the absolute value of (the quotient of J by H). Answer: 0.87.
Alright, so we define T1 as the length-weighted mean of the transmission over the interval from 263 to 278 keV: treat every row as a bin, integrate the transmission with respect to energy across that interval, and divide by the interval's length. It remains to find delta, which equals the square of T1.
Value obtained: 3.34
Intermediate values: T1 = 1.83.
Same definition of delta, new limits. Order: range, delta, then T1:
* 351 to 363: 2.85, 1.69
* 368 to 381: 4.37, 2.09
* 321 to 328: 3.27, 1.81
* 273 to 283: 3.35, 1.83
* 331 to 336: 3.16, 1.78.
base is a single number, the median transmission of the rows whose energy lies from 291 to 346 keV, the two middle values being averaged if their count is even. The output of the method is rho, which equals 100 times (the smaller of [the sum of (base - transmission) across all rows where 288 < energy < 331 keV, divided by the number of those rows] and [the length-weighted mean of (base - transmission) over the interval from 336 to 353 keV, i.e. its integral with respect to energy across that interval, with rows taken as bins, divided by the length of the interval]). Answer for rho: -1.8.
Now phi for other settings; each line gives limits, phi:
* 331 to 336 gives 3.16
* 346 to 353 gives 1.12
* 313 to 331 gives 3.33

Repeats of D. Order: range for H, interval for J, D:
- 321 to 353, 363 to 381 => 1.91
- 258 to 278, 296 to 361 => 0.83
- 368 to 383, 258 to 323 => 0.78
